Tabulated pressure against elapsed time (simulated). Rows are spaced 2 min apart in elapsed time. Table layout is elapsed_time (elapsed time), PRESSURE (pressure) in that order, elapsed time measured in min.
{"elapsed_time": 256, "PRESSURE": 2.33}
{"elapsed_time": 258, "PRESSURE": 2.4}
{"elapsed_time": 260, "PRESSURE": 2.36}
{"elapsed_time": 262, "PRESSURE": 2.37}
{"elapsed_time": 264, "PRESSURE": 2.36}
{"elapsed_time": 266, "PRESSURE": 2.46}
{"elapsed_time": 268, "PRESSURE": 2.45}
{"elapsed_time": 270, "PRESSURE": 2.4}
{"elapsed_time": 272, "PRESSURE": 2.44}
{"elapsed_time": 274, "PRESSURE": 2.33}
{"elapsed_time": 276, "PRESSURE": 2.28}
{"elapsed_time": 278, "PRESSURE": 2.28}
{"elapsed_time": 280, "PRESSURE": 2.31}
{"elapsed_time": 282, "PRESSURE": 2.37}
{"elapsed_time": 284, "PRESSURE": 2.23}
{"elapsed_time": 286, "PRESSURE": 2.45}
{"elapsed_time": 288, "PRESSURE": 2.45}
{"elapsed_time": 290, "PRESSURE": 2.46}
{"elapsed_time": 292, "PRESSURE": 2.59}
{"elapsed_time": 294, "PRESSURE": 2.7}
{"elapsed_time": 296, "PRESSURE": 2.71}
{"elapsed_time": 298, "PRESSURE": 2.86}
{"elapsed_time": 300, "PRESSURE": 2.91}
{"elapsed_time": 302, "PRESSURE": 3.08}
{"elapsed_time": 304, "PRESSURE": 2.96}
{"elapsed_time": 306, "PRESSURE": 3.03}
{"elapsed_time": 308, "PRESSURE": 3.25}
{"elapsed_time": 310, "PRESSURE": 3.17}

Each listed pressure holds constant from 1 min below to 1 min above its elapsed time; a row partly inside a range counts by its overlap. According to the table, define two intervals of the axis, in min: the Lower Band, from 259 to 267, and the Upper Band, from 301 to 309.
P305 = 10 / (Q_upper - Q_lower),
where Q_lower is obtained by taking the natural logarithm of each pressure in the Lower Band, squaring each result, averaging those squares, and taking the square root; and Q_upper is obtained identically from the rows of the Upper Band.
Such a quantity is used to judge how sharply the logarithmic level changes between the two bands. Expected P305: 39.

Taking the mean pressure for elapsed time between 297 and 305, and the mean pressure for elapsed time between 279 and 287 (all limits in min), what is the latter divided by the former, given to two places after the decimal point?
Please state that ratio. 0.79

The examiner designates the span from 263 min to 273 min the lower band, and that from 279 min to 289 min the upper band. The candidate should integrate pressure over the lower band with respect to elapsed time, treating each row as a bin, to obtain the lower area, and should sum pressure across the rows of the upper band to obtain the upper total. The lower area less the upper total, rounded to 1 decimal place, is 12.4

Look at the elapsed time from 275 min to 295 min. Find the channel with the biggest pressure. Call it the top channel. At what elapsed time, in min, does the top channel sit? 294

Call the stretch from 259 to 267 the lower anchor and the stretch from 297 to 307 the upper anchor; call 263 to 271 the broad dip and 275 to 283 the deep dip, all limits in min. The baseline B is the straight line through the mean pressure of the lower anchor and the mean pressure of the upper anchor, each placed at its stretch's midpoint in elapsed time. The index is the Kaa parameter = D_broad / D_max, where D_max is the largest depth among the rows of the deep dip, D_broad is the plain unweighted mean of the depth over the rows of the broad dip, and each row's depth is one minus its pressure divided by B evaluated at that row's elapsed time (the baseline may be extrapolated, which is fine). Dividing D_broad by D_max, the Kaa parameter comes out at 0.1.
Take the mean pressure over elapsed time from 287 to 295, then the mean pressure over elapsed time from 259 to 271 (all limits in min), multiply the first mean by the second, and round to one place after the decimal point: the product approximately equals 6.1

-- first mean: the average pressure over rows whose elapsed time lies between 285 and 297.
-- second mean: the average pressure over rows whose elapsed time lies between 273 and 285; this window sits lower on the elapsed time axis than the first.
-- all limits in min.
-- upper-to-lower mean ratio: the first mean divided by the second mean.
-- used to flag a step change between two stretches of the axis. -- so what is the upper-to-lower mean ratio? 1.113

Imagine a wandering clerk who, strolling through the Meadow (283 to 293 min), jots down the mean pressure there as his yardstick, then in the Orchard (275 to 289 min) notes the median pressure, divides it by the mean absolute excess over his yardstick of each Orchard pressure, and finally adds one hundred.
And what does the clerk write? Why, 122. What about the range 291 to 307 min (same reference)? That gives 107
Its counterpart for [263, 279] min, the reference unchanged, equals 133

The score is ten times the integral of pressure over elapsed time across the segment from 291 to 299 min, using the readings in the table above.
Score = 217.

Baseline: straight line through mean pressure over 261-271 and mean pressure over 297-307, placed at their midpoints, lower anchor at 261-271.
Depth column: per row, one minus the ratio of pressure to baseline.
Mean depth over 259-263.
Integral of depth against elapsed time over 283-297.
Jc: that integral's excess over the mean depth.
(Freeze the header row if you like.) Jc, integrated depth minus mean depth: 1.4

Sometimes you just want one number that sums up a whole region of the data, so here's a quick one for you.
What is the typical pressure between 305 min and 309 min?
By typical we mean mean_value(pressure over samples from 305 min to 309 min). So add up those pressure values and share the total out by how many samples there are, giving 3.14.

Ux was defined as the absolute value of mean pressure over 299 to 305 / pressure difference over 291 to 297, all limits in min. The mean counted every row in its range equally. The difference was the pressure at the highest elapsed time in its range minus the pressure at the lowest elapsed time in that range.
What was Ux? 25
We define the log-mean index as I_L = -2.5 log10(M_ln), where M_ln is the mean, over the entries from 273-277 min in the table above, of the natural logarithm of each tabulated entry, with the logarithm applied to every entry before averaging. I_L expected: 0.20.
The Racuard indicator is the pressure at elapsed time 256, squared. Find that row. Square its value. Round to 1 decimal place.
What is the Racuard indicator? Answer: 5.4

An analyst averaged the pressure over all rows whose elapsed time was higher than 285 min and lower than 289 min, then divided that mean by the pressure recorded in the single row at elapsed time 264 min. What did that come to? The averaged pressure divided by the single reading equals 1.04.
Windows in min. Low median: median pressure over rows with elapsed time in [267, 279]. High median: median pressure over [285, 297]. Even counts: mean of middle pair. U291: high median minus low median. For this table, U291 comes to 0.2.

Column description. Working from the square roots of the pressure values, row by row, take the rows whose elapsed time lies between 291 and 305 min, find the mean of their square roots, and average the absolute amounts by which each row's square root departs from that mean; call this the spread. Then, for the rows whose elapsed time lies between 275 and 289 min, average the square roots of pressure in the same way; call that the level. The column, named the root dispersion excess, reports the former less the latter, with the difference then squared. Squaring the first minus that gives 2.21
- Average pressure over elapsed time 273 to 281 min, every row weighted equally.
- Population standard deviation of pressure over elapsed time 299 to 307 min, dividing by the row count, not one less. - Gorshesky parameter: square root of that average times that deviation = 0.387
